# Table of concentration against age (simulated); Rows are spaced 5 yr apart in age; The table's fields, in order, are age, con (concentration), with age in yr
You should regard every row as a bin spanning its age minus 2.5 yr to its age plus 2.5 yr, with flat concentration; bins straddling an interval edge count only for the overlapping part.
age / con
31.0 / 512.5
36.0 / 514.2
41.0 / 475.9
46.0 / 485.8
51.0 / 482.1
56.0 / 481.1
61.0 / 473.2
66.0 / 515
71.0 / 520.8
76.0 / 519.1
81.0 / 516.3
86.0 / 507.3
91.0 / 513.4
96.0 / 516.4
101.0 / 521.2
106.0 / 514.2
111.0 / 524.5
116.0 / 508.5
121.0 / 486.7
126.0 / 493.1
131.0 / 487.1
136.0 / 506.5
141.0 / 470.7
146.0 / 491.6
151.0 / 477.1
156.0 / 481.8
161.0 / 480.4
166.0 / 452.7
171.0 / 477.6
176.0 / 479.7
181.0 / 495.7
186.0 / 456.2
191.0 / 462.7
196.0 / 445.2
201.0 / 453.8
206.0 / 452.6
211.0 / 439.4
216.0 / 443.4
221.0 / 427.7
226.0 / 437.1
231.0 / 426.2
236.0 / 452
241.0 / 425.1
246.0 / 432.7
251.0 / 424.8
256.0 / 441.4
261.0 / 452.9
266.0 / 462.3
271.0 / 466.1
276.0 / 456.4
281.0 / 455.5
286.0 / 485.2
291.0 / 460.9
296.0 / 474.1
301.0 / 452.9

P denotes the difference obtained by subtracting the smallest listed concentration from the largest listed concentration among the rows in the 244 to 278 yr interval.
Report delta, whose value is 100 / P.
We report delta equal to 2.4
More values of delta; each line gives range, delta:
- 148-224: 1.5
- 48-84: 2.1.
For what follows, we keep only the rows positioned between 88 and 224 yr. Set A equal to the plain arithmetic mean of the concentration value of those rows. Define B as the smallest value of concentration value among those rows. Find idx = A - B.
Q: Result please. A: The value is 52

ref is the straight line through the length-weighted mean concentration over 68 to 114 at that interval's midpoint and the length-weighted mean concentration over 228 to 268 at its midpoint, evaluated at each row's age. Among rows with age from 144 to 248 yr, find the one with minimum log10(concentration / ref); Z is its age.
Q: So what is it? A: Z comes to 166.0 yr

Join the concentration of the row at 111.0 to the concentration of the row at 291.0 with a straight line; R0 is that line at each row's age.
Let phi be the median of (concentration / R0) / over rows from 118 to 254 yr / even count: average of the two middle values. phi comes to 0.922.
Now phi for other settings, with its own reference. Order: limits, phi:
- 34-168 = 0.950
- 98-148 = 0.966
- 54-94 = 0.959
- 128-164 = 0.947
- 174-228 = 0.916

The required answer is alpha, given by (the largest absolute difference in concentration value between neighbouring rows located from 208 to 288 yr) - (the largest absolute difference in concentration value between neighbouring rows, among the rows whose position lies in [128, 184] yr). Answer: -6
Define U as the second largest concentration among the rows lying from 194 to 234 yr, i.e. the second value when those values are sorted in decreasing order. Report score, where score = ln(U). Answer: 6.12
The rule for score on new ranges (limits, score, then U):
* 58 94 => 6.25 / 519.1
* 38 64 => 6.18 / 482.1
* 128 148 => 6.20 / 491.6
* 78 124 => 6.26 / 521.2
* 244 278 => 6.14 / 462.3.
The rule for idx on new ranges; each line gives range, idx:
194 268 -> 16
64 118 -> 9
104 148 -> 27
